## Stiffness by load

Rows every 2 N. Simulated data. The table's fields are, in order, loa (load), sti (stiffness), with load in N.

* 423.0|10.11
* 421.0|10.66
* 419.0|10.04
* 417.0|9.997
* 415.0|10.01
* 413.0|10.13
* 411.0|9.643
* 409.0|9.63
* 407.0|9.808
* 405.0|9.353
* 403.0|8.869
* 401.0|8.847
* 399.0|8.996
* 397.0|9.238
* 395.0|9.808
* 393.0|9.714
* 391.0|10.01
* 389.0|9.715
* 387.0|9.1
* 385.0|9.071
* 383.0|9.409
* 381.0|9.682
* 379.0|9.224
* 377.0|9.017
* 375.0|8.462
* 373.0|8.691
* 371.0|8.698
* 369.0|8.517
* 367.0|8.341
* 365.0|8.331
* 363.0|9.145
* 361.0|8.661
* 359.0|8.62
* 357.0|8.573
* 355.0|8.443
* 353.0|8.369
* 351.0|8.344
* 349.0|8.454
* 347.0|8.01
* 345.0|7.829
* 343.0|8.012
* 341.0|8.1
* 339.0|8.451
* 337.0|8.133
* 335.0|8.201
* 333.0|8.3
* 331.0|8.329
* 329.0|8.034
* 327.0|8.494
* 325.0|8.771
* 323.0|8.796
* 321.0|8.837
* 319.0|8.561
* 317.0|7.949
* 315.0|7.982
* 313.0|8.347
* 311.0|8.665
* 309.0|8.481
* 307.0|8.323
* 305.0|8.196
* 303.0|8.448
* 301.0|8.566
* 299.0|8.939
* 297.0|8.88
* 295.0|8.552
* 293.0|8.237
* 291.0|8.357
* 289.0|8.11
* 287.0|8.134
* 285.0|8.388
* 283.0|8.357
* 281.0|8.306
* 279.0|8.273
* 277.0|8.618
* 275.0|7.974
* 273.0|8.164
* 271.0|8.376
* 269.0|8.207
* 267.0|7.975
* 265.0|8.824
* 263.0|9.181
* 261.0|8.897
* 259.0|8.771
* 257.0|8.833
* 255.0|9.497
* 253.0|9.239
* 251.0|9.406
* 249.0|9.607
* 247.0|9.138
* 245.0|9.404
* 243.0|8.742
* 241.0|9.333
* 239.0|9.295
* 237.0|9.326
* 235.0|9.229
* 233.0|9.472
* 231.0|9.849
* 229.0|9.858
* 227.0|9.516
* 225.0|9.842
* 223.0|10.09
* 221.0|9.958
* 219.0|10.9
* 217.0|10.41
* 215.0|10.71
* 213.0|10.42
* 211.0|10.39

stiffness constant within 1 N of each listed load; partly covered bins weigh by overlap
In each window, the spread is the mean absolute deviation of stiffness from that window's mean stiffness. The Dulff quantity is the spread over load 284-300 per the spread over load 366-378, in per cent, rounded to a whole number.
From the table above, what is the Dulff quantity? 141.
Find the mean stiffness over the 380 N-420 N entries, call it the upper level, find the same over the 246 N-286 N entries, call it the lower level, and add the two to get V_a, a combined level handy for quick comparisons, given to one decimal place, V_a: 18.3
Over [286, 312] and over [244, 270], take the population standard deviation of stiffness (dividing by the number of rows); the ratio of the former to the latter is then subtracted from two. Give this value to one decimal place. 1.5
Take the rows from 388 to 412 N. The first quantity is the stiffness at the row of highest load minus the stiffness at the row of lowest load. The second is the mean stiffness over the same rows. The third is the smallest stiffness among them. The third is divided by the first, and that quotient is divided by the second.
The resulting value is -13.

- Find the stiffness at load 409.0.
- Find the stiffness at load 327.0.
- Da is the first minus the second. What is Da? 1.1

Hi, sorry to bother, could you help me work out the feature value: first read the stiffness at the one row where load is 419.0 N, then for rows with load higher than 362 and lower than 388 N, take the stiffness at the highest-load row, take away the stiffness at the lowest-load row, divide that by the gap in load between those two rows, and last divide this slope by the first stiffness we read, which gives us 0.000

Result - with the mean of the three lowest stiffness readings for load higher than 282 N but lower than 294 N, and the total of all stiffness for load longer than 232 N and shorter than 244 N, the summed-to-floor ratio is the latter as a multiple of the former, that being 6.8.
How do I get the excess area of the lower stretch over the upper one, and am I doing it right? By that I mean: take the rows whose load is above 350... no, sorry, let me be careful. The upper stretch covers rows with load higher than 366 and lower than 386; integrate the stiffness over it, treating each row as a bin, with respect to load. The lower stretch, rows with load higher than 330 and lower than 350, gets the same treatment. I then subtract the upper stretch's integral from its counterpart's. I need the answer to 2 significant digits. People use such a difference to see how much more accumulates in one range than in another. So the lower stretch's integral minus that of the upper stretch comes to -15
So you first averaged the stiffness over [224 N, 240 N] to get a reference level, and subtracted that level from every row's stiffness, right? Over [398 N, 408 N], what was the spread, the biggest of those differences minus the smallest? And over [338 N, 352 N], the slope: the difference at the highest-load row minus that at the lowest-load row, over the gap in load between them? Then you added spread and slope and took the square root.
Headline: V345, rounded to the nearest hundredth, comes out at 0.98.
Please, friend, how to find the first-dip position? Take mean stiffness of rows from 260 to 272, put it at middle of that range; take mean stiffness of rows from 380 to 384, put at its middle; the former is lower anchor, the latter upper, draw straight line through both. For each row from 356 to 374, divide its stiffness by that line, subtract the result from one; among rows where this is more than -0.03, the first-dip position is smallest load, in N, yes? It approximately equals 357.0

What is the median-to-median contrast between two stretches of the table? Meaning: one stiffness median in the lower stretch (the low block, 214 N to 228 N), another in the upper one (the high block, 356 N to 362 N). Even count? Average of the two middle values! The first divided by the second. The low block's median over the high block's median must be 1.17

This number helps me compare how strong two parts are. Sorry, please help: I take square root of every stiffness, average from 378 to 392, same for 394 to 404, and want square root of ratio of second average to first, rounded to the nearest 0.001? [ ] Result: 0.992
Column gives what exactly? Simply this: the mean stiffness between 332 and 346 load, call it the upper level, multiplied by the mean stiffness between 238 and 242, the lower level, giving 75.9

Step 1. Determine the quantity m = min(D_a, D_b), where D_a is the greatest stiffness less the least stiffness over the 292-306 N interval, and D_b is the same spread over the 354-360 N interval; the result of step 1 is 0.18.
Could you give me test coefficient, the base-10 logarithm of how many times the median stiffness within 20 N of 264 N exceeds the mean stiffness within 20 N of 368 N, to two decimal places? 0.00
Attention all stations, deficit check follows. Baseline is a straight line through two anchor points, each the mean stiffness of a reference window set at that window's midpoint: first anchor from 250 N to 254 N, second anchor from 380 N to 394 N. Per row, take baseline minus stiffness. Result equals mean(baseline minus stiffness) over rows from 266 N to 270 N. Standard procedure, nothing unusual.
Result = 1.3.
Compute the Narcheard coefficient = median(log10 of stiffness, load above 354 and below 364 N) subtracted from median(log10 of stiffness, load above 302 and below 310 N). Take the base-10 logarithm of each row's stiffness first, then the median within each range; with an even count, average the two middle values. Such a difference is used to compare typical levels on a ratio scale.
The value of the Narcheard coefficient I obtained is -0.012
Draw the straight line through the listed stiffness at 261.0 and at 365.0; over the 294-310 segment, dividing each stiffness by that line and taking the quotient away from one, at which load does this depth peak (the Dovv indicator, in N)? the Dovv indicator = 305.0 N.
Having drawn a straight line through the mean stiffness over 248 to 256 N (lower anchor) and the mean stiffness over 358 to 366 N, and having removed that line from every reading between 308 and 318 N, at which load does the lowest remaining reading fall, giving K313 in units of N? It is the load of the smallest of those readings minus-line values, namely 317.0 N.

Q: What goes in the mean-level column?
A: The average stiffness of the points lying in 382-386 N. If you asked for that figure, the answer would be 9.2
